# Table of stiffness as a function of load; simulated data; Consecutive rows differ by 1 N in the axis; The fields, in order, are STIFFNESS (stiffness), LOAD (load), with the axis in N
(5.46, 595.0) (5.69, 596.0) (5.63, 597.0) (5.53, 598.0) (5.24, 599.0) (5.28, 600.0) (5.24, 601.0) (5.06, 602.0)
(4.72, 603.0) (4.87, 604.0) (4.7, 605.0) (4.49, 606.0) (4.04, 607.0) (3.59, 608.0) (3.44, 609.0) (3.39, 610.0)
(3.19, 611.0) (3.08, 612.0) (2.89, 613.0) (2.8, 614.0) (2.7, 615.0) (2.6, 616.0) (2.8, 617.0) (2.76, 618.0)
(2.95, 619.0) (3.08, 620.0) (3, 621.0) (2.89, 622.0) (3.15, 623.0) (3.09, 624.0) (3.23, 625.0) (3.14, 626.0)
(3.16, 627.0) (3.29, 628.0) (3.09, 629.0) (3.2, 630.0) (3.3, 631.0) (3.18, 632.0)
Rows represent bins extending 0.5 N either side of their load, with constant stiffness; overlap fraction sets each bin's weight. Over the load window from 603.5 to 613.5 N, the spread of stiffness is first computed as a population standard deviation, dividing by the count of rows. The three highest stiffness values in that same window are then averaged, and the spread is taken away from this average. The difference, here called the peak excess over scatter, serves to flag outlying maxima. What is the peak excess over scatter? 4.0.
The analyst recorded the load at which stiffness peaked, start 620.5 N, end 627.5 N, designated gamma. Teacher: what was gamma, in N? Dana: 625.0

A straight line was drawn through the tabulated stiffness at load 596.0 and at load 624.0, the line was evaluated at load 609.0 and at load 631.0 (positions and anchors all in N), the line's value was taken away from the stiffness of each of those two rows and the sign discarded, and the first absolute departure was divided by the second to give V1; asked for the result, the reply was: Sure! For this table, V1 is 1.2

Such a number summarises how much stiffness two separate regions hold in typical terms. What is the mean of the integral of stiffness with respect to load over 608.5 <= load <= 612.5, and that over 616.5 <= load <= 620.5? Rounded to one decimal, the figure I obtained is 12.3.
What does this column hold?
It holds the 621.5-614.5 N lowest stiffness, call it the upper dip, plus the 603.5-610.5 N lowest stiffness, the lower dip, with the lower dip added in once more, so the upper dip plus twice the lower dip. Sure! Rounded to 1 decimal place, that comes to 9.4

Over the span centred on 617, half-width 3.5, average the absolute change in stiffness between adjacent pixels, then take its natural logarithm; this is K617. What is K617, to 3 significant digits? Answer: -2.07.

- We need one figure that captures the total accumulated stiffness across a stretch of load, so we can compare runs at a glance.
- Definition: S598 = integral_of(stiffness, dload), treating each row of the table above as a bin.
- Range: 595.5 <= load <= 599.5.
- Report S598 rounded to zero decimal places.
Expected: 22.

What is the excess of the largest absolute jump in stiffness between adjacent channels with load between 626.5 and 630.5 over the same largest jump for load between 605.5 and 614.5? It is -0.25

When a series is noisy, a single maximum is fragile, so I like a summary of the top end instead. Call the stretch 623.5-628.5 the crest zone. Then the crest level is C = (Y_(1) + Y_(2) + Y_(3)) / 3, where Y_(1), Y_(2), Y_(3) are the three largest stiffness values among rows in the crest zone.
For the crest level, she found 3.23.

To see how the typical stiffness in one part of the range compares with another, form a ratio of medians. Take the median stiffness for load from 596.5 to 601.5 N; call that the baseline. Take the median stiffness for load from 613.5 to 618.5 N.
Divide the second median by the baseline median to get 0.52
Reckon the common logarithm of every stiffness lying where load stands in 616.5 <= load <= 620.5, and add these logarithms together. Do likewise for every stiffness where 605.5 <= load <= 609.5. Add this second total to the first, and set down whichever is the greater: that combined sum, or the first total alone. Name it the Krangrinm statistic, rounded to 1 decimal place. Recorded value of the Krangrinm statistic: 4.2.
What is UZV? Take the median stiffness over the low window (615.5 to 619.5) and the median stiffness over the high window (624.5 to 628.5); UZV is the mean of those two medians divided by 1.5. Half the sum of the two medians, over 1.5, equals 1.99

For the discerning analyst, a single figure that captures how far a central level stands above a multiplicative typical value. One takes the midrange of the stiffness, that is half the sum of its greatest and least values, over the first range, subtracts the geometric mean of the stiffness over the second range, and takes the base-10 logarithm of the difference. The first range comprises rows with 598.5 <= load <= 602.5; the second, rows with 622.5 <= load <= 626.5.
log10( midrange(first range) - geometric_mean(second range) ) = 0.3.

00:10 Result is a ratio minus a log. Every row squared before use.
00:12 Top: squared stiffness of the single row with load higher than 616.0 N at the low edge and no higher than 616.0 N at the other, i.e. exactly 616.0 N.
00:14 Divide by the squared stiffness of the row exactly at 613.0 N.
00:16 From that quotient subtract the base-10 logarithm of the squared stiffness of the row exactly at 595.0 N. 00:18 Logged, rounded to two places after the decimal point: -0.67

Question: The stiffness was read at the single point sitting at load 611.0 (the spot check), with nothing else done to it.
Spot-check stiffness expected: 3.19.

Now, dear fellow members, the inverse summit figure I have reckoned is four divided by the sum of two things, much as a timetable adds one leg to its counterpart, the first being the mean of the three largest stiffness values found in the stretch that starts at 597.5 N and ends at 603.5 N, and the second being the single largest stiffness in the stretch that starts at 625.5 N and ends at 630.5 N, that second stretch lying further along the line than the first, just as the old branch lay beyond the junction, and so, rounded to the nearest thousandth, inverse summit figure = 0.463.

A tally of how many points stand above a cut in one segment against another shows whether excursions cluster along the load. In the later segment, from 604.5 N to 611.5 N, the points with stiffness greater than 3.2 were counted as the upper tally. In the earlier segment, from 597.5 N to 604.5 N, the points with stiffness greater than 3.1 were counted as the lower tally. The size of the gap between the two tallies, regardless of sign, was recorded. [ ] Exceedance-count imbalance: 1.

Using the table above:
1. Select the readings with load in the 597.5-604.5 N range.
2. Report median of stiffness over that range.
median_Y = 5.24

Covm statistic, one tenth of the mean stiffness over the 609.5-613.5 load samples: 0.31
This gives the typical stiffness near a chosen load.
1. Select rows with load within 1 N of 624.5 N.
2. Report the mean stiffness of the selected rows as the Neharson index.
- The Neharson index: 3.16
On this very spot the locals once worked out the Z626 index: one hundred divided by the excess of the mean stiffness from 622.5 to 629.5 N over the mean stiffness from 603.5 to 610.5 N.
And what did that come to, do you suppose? -110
